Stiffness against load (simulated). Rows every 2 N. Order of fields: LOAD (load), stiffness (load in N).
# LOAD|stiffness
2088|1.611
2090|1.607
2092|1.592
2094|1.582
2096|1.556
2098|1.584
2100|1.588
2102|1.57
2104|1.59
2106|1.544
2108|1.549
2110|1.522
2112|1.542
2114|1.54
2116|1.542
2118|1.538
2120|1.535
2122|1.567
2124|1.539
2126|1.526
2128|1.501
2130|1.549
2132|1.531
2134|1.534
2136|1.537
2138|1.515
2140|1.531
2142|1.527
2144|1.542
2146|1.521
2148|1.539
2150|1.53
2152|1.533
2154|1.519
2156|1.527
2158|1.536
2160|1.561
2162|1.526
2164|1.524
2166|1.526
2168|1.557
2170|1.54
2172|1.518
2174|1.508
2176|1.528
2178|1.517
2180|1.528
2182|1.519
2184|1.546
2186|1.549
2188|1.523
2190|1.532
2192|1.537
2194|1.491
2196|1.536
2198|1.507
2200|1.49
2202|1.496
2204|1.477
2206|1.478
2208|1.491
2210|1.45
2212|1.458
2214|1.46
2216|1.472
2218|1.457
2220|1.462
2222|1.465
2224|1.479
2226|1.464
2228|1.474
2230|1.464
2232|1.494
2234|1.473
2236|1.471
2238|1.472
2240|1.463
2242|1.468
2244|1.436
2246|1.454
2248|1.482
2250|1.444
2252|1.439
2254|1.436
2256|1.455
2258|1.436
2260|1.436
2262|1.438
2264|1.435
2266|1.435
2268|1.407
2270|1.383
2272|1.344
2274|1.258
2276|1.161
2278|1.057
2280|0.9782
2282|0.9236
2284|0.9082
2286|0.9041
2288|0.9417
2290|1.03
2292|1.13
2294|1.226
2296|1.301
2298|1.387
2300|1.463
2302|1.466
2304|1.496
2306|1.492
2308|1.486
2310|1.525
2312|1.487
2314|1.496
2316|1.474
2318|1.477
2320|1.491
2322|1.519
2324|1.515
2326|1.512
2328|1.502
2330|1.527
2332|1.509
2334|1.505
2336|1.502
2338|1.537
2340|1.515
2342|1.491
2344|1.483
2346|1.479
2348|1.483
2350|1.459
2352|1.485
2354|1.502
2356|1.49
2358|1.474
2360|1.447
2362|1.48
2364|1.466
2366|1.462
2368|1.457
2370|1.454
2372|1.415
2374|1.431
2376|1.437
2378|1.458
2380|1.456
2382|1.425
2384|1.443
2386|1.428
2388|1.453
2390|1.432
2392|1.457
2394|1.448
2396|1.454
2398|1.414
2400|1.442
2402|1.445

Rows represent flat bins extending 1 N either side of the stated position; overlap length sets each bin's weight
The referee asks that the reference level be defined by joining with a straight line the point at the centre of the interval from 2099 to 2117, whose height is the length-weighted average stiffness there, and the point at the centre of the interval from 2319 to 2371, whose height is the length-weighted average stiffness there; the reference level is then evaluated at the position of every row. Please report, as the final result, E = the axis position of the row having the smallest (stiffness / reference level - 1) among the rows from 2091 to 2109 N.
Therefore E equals 2106 N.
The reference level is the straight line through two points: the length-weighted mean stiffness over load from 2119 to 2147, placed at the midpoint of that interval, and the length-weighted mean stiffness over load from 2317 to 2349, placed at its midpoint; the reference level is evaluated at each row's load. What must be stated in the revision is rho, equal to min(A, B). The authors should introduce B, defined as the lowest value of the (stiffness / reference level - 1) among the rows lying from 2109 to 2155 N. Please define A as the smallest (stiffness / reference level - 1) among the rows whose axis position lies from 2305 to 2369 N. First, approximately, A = -0.035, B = -0.021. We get -0.035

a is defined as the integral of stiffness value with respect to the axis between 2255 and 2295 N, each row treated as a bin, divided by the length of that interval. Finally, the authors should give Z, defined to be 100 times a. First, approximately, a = 1.21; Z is 121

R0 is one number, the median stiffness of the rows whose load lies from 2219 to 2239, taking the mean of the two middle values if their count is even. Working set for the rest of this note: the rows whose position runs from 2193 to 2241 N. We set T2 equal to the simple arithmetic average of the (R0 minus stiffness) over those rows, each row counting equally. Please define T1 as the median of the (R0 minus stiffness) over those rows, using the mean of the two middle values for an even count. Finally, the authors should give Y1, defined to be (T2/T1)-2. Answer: 3.33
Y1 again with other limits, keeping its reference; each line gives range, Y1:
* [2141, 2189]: -0.94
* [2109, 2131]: -1.04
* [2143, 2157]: -1.00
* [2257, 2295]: -0.90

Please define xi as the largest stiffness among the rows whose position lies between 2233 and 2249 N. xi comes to 1.482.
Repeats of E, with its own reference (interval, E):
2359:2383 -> 2372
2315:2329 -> 2316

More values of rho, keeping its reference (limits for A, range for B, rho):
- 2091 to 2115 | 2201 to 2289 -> -0.401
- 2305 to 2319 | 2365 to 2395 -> -0.055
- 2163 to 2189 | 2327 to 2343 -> -0.012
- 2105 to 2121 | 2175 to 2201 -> -0.021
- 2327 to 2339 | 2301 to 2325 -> -0.028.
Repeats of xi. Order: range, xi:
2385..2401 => 1.457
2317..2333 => 1.527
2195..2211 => 1.536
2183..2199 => 1.549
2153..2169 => 1.561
